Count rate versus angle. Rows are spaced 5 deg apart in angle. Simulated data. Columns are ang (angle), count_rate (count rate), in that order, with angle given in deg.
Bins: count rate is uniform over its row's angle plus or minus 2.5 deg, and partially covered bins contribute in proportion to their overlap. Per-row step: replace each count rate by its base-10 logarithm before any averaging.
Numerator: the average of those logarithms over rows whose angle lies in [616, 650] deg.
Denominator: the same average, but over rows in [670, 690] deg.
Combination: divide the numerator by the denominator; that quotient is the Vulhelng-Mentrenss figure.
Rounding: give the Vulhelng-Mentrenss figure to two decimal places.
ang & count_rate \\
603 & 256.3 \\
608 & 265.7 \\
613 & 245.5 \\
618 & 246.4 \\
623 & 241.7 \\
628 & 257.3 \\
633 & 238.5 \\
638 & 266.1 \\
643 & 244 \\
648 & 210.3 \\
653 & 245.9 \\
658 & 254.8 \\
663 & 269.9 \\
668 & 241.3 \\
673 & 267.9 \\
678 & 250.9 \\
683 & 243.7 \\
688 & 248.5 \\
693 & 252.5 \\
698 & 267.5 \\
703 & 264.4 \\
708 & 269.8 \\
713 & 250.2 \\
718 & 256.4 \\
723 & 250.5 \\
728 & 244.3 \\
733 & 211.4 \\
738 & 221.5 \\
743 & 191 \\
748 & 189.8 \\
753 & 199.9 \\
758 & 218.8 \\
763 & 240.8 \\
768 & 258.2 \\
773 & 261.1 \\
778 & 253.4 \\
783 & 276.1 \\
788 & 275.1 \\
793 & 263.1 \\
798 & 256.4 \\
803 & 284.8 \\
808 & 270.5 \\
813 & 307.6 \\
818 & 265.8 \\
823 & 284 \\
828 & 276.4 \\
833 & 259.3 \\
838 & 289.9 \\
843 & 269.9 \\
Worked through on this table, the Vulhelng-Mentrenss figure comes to 0.99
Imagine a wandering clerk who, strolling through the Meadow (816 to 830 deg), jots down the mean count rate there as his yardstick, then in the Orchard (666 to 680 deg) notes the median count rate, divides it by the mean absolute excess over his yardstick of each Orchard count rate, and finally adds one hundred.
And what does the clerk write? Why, 111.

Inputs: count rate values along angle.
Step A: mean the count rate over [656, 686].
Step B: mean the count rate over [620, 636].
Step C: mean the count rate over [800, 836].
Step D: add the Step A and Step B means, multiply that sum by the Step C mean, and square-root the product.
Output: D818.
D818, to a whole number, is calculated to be 373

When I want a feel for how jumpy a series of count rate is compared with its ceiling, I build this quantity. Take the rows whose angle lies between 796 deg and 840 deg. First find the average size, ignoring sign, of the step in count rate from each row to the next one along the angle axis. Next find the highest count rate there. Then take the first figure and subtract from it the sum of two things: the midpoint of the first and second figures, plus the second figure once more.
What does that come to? -449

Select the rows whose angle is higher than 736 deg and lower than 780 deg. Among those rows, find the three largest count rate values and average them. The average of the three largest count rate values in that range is 258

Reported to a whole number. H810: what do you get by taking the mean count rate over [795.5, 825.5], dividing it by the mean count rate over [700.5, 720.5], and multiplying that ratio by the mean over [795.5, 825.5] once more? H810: 297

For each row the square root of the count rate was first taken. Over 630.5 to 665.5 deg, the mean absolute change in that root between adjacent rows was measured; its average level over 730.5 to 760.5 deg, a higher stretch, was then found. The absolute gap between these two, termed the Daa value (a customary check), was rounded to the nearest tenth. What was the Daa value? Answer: 13.6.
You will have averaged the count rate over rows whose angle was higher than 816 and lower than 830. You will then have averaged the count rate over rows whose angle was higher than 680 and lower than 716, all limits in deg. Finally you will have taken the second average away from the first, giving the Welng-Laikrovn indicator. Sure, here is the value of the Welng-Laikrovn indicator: 19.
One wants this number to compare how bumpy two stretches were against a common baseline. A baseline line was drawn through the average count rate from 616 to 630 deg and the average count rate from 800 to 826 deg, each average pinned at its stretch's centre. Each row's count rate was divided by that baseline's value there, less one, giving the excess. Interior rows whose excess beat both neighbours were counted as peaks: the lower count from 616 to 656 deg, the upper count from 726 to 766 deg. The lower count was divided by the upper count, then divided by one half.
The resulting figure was 4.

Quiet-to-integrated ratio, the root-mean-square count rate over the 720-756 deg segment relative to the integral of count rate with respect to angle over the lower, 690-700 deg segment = 0.08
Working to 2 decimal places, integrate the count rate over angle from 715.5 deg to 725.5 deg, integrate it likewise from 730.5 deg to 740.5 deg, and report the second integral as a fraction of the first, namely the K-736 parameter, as 0.85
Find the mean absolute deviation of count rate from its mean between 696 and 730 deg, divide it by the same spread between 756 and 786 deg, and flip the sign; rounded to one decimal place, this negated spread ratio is -0.6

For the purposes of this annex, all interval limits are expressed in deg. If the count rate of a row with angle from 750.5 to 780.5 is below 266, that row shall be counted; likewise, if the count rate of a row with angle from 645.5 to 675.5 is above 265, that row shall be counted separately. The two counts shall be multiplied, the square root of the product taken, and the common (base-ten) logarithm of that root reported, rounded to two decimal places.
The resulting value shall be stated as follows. 0.54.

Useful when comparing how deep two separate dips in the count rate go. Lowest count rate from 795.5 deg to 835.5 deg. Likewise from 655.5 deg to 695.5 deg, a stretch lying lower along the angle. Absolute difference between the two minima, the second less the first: 15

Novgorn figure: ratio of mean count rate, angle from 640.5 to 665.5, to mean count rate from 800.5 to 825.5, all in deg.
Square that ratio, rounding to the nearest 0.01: 0.75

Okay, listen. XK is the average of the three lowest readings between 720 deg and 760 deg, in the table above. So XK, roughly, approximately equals 194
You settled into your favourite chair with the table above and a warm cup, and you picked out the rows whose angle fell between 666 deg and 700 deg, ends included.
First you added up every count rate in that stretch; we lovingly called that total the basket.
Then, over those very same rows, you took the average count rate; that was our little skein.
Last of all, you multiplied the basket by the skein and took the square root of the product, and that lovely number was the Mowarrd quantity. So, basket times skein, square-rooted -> 670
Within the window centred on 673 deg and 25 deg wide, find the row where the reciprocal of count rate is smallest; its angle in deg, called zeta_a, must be 663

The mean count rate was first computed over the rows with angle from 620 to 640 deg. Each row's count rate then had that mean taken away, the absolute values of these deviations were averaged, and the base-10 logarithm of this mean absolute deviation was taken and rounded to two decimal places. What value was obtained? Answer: 1.03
